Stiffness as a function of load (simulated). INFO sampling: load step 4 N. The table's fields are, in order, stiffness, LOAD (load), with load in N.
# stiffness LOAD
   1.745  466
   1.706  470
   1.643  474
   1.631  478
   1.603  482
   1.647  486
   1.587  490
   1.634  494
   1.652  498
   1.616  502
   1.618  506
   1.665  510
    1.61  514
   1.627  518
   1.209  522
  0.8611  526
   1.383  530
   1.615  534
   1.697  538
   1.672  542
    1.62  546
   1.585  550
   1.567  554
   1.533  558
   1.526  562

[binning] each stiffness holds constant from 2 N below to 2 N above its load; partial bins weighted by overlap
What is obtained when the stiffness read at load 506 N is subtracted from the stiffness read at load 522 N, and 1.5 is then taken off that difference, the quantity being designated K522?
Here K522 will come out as -1.91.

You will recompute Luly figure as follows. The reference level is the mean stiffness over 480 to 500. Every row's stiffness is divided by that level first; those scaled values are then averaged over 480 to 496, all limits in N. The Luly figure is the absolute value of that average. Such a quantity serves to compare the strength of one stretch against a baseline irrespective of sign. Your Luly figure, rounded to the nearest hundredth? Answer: 1.00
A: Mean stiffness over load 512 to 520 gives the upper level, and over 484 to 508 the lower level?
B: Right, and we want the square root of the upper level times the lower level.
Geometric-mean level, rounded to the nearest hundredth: 1.62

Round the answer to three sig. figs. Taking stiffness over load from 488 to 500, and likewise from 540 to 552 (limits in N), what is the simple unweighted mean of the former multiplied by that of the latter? 2.64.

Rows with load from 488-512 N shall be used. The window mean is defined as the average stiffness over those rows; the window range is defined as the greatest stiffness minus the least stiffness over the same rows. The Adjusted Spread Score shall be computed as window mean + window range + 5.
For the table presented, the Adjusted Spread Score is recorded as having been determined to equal 6.707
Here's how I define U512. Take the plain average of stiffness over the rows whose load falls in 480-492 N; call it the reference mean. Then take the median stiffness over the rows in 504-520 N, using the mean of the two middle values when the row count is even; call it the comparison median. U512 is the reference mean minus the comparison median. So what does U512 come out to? -0.010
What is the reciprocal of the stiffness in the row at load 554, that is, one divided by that 0.64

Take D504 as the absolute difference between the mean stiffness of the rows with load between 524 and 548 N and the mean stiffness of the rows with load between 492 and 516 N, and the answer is 0.16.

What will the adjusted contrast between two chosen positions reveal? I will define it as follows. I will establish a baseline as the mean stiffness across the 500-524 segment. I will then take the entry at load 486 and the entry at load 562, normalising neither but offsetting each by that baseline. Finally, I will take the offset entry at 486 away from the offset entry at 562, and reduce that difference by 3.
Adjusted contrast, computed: -3.12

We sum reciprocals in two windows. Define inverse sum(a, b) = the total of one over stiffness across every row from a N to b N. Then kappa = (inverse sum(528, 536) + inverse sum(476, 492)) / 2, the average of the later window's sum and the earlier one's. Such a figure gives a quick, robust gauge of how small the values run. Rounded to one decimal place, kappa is 1.9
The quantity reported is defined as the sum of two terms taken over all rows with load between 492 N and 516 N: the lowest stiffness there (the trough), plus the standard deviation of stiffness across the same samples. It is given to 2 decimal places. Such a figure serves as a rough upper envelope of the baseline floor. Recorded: 1.63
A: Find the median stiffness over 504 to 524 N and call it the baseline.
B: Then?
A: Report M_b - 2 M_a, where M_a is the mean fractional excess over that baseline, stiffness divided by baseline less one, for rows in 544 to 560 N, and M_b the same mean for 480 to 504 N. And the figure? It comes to 0.05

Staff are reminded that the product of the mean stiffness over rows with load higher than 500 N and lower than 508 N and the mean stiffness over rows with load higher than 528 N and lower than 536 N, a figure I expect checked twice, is 2.42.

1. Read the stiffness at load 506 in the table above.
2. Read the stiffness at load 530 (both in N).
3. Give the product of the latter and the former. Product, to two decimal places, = 2.24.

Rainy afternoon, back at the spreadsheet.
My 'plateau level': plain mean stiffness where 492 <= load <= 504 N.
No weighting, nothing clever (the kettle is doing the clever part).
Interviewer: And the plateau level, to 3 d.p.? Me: 1.634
